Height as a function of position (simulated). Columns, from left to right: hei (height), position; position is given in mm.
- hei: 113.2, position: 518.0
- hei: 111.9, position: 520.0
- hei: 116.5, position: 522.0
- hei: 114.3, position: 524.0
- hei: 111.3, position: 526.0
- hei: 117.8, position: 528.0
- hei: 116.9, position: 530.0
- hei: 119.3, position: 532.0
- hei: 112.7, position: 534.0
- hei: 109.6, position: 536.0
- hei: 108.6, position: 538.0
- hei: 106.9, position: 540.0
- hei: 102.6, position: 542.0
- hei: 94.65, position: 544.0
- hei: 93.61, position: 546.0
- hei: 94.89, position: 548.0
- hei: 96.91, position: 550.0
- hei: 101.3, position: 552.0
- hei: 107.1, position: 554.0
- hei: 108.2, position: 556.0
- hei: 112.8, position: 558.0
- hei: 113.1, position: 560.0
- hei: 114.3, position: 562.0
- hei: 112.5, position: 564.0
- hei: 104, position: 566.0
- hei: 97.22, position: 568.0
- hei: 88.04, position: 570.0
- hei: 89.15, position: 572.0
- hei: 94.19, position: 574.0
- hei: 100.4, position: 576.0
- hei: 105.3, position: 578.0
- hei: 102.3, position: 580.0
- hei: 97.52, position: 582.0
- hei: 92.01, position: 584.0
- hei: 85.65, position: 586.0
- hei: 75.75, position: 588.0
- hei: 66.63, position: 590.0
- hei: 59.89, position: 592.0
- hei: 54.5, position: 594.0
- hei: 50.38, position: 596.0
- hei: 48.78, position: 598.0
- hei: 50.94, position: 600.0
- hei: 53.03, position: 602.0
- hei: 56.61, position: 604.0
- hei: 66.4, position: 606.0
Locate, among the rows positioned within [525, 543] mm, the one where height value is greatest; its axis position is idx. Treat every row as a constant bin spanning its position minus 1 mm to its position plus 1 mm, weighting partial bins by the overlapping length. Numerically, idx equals 532.0 mm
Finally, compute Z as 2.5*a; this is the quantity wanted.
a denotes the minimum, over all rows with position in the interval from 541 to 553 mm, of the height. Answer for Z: 234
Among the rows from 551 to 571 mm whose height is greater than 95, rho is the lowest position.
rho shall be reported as 552.0 mm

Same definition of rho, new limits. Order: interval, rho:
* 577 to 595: 578.0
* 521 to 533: 522.0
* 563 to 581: 564.0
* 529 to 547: 530.0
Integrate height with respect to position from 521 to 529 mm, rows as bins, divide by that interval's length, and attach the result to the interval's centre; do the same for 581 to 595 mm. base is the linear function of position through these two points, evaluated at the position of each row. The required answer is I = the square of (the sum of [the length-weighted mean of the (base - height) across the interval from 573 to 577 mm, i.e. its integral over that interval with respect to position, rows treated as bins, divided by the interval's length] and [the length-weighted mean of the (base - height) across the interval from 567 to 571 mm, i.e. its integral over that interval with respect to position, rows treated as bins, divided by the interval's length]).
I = 329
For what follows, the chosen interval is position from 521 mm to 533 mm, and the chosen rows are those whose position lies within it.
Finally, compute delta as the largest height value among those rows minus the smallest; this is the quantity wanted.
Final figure 8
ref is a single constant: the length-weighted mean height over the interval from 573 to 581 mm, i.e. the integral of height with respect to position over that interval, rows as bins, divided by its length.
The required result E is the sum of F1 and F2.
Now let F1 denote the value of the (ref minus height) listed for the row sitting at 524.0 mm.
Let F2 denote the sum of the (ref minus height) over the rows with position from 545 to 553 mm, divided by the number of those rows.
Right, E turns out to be -10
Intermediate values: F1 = -14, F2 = 3.9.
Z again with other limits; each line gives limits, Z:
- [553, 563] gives 268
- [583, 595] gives 136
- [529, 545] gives 237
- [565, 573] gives 220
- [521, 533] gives 278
